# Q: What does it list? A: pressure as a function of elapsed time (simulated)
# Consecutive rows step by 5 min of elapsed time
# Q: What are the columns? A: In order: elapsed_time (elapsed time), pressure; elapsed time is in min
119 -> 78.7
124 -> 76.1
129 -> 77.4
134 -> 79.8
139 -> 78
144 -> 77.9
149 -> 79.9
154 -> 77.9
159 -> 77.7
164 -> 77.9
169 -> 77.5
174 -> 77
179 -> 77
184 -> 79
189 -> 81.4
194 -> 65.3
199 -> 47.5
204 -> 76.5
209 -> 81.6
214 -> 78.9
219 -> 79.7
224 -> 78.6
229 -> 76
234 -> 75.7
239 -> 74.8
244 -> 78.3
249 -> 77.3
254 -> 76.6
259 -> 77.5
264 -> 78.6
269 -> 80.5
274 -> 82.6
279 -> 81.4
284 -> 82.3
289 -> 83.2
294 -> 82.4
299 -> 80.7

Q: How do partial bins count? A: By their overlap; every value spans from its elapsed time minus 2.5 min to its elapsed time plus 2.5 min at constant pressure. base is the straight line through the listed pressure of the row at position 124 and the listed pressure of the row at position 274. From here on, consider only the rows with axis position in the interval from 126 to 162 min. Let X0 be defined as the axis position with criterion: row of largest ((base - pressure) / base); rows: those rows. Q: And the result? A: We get 159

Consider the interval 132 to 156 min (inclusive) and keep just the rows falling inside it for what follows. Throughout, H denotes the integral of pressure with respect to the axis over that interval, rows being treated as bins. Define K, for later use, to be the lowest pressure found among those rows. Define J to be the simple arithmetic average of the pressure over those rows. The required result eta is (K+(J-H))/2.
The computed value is -866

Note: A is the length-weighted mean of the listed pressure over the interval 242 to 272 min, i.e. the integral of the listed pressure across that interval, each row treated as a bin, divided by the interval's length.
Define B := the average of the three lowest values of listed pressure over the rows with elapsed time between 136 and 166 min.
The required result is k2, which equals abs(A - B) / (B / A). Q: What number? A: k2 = 0.4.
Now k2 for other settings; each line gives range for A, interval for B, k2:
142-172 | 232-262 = 2.5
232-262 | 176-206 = 16.6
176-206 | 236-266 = 4.8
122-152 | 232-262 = 2.6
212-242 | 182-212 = 17.4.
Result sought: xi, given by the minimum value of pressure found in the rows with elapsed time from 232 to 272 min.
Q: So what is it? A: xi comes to 74.8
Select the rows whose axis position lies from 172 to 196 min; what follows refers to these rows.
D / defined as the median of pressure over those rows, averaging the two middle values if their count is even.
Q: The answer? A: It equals 77.0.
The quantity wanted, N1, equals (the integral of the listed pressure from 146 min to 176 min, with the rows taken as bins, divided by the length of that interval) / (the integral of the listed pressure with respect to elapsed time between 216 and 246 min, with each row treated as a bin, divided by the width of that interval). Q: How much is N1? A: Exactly 1.01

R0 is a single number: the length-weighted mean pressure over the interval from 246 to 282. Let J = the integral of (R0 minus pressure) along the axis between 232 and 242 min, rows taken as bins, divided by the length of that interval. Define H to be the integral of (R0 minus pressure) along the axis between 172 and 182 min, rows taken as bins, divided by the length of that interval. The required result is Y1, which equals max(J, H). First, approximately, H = 2.1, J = 3.9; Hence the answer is 3.9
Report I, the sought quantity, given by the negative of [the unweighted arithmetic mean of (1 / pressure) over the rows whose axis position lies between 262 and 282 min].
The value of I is -0.0124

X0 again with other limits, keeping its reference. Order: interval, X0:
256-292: 259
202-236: 234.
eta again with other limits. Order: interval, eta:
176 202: -855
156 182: -930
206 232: -948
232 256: -843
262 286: -893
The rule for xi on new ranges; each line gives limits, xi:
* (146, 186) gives 77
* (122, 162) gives 76.1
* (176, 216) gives 47.5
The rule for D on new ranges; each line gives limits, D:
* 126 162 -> 77.9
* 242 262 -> 77.4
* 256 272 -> 78.6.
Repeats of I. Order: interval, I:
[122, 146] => -0.0128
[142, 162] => -0.0128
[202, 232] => -0.0127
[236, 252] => -0.0130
